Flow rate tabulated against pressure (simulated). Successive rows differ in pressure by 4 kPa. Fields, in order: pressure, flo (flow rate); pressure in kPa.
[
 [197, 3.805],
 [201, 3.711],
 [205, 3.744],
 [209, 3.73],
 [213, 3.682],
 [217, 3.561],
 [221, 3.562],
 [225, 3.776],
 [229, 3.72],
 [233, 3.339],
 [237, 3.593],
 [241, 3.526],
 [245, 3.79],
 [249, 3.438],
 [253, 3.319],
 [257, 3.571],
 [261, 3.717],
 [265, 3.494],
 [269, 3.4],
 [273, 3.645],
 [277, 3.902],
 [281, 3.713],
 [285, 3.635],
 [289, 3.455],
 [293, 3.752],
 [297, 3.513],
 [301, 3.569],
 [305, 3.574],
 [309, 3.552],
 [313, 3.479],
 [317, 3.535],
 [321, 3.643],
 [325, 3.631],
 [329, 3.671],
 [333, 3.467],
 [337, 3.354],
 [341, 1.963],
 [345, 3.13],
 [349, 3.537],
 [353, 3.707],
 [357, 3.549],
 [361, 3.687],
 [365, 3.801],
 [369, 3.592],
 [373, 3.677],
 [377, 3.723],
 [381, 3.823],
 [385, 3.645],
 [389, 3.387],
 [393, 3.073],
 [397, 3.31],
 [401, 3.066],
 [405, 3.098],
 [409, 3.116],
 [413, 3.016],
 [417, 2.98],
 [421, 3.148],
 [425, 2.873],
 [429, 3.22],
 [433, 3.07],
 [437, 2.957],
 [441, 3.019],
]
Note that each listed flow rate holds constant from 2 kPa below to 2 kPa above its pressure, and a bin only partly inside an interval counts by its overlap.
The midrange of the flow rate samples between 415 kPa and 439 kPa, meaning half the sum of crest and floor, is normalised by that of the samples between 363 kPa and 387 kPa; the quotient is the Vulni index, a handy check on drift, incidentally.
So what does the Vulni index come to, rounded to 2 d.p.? 0.82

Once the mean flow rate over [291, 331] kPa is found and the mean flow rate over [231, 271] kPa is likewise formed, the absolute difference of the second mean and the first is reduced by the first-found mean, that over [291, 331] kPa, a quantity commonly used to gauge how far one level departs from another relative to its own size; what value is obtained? -3.52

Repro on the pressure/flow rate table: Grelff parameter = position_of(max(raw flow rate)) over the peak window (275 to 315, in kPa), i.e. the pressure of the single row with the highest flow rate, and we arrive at 277 kPa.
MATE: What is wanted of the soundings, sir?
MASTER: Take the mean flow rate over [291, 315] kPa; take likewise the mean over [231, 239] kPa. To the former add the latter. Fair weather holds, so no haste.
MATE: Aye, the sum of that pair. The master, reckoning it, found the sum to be 7.0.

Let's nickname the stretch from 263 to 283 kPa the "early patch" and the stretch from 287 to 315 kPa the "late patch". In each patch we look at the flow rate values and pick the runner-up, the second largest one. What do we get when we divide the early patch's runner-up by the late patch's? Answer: 1.04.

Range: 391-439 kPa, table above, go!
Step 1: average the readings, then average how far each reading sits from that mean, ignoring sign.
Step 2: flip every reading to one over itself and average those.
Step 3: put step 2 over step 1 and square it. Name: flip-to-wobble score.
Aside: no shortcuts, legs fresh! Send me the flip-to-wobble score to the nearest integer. 15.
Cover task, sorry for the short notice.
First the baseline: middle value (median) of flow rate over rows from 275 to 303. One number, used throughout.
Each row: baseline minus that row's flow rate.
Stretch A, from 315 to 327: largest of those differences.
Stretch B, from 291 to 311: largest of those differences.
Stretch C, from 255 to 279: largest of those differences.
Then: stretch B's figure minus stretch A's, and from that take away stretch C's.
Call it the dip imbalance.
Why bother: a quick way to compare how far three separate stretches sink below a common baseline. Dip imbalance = -0.2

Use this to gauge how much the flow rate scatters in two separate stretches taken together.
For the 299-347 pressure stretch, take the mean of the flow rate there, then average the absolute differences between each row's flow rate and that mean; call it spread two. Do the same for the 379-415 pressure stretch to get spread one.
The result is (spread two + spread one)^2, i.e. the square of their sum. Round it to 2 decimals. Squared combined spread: 0.26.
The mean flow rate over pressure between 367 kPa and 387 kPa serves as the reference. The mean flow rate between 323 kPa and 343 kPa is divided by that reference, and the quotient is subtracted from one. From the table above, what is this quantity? 0.13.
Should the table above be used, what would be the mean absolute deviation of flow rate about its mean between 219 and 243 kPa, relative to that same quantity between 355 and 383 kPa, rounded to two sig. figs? 1.4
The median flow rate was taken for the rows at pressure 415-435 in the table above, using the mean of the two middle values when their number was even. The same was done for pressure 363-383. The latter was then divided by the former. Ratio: 1.21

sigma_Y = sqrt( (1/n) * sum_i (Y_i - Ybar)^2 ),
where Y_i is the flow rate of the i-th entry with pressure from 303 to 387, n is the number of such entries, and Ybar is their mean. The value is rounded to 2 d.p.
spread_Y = 0.38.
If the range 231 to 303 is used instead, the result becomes 0.15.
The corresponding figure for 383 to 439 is 0.19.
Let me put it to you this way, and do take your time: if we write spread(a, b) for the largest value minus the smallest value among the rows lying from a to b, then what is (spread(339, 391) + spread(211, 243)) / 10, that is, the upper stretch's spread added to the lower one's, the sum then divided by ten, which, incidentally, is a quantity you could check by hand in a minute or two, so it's 0.23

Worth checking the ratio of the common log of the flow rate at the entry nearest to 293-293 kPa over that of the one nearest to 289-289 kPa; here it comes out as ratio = 1.07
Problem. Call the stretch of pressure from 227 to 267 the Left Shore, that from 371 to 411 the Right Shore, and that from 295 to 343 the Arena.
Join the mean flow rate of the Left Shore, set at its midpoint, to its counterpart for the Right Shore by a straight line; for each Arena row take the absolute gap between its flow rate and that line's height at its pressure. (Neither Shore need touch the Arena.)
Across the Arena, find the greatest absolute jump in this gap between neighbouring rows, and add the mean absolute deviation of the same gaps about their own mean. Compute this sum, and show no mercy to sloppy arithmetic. 1.60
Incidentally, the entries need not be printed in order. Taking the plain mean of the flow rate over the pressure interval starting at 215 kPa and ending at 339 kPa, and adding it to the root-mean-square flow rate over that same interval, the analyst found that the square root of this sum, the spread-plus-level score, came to 2.68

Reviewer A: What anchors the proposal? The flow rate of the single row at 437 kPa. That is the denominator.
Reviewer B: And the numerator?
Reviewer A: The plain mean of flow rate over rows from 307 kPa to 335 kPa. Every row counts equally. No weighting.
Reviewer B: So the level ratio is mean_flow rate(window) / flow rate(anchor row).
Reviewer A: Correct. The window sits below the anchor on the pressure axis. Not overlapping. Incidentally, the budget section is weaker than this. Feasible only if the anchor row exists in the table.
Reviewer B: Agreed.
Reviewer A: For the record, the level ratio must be 1.21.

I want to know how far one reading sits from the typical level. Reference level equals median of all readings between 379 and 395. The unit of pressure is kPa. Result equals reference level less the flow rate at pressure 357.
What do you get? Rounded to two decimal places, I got -0.03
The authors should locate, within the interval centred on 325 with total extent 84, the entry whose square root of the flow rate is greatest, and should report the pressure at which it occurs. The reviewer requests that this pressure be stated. 365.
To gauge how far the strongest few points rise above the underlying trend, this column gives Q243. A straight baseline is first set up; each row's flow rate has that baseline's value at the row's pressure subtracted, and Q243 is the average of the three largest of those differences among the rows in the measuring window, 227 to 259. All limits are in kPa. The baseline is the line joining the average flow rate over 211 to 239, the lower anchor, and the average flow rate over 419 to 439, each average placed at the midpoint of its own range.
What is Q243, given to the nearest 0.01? 0.14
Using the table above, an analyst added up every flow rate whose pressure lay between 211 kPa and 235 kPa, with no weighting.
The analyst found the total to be 21.6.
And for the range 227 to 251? 21.4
